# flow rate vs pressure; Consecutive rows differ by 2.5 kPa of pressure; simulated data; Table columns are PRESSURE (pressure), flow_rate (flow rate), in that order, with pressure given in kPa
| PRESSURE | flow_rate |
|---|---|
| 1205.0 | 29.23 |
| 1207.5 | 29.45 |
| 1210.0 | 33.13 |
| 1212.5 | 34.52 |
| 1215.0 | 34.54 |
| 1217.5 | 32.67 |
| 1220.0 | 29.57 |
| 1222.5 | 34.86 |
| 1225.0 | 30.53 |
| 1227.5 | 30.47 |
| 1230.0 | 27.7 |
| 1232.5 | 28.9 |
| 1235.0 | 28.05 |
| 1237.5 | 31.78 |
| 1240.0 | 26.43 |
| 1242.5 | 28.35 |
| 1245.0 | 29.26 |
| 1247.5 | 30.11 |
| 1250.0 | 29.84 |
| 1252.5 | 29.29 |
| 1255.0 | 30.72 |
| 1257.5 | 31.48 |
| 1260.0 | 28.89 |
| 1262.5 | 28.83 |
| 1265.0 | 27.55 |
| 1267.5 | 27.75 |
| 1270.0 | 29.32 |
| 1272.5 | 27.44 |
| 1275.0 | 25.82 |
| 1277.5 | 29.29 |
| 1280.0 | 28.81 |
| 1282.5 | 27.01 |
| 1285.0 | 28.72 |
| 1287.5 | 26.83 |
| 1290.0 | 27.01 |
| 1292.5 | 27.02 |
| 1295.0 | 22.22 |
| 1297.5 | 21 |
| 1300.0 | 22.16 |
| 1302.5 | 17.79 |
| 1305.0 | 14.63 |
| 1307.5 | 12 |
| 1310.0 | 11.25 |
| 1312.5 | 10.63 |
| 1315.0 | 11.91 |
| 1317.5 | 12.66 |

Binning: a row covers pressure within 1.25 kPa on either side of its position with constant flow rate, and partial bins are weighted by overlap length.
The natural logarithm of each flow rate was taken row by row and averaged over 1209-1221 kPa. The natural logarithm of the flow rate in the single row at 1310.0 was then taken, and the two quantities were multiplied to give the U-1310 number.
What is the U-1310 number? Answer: 8.5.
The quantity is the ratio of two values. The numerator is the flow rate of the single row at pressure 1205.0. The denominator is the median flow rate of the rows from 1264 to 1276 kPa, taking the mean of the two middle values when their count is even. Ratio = 1.06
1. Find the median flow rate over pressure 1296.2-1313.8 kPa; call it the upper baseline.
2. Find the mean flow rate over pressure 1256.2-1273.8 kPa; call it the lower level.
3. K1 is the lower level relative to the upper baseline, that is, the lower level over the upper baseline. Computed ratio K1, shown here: 1.97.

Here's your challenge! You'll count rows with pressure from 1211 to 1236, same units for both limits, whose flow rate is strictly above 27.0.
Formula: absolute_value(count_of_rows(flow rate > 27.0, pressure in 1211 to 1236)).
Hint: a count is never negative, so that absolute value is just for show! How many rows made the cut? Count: 10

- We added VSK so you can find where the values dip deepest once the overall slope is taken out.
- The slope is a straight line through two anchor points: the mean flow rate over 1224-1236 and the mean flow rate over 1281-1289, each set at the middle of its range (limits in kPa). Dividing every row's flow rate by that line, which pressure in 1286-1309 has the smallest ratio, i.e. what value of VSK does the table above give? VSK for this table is 1307.5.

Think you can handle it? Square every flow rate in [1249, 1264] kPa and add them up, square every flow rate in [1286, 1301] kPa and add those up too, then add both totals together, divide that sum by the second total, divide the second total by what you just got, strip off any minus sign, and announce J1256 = 1452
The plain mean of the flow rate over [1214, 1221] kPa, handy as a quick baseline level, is 32.3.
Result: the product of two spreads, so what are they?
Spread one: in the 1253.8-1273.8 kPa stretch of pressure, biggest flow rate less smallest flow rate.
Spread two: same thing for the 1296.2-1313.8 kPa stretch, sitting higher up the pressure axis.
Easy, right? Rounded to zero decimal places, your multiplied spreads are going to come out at 47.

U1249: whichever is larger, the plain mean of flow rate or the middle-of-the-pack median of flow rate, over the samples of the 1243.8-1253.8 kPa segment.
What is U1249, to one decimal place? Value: 29.6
